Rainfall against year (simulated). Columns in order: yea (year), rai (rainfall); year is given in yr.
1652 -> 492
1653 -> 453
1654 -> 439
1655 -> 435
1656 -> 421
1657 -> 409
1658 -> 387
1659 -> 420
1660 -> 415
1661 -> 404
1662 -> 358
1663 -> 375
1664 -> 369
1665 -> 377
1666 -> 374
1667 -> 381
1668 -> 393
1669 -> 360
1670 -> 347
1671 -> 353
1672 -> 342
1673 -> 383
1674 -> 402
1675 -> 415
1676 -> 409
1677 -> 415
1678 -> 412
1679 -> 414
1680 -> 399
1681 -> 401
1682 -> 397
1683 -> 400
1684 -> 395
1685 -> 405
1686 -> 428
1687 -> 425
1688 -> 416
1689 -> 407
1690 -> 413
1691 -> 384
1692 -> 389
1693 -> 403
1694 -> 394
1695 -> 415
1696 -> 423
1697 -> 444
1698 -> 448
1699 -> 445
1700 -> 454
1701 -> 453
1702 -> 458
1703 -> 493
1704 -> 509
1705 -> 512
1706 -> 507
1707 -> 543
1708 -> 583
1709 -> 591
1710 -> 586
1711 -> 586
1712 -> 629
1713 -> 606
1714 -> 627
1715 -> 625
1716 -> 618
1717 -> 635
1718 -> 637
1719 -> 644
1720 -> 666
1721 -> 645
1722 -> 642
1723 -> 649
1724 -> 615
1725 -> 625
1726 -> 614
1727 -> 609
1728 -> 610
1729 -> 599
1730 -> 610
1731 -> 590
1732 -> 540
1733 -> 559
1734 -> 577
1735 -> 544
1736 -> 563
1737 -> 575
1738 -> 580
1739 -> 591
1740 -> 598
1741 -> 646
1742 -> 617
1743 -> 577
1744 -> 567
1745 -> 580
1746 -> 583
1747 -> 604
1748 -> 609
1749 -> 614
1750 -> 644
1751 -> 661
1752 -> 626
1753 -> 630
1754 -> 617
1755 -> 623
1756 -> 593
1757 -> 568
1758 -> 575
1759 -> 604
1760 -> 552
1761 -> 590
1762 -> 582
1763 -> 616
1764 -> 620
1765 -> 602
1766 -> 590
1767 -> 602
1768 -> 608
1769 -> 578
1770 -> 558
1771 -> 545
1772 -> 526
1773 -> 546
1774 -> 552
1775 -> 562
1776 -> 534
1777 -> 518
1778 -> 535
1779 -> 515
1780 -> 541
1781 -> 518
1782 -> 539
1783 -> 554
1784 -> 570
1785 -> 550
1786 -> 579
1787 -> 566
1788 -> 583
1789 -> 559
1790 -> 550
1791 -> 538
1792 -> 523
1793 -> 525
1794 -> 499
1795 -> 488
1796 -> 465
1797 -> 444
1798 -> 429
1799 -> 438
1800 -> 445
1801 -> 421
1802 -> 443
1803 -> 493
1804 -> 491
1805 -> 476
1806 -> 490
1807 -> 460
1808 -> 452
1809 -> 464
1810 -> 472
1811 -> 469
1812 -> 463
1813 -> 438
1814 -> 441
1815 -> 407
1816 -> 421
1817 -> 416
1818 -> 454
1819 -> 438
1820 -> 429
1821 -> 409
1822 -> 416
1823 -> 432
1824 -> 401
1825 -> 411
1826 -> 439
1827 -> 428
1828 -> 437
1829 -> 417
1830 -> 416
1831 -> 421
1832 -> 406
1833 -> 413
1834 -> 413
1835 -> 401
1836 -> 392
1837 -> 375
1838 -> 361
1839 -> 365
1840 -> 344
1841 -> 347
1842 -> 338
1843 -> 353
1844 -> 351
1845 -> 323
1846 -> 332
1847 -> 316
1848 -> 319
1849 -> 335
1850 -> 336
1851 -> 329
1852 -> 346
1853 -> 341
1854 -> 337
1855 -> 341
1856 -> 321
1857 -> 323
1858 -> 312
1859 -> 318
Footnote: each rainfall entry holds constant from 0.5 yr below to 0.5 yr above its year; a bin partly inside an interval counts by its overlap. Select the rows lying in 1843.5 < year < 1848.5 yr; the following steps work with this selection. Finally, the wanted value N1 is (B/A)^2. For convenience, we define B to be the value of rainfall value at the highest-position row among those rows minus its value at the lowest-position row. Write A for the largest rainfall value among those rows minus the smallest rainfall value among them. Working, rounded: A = 35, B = -32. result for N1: 0.84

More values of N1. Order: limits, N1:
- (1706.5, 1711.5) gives 0.80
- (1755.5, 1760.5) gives 0.62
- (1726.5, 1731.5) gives 0.90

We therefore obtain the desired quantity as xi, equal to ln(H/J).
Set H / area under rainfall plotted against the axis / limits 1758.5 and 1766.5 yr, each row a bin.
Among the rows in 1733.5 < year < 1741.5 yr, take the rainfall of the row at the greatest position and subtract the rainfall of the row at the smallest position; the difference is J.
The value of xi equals 4.2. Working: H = 4756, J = 69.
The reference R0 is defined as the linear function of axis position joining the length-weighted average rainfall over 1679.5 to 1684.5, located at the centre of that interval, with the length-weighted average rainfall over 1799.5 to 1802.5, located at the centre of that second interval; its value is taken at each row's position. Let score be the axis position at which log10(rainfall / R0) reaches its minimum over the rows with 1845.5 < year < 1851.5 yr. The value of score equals 1847 yr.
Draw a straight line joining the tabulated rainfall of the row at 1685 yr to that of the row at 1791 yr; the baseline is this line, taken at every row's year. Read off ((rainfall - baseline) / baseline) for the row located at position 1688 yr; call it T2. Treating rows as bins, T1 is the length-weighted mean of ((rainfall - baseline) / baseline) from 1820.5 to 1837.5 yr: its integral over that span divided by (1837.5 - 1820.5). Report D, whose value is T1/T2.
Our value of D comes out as -16.6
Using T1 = -0.3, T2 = 0.02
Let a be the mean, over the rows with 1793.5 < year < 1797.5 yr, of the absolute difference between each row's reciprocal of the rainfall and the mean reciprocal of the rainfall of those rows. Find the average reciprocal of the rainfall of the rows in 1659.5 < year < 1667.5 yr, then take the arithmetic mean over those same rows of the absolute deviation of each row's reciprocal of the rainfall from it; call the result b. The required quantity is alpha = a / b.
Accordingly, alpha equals 1.0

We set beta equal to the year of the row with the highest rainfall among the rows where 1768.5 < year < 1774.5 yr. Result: 1769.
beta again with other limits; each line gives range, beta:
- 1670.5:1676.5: 1675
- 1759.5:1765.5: 1764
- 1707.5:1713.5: 1712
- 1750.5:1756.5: 1751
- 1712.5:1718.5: 1718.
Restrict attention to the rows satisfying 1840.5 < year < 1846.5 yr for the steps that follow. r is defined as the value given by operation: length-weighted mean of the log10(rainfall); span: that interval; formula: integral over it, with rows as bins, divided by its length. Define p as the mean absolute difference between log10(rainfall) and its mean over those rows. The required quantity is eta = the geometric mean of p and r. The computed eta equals 0.177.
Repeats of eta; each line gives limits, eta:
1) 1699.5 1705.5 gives 0.245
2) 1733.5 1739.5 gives 0.160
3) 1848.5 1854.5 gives 0.115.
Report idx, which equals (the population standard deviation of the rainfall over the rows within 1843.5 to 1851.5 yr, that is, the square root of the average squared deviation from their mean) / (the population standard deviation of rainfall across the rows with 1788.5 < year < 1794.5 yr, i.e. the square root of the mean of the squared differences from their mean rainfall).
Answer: 0.5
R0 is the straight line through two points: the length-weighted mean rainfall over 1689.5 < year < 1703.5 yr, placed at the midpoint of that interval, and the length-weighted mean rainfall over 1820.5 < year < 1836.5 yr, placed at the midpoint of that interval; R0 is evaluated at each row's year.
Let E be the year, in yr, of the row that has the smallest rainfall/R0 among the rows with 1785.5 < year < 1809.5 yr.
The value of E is 1801 yr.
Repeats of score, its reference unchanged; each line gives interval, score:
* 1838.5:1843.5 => 1842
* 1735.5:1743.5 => 1736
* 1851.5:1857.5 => 1856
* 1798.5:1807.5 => 1801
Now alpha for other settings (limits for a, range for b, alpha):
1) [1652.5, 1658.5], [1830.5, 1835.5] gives 3.0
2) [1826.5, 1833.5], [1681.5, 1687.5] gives 0.6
